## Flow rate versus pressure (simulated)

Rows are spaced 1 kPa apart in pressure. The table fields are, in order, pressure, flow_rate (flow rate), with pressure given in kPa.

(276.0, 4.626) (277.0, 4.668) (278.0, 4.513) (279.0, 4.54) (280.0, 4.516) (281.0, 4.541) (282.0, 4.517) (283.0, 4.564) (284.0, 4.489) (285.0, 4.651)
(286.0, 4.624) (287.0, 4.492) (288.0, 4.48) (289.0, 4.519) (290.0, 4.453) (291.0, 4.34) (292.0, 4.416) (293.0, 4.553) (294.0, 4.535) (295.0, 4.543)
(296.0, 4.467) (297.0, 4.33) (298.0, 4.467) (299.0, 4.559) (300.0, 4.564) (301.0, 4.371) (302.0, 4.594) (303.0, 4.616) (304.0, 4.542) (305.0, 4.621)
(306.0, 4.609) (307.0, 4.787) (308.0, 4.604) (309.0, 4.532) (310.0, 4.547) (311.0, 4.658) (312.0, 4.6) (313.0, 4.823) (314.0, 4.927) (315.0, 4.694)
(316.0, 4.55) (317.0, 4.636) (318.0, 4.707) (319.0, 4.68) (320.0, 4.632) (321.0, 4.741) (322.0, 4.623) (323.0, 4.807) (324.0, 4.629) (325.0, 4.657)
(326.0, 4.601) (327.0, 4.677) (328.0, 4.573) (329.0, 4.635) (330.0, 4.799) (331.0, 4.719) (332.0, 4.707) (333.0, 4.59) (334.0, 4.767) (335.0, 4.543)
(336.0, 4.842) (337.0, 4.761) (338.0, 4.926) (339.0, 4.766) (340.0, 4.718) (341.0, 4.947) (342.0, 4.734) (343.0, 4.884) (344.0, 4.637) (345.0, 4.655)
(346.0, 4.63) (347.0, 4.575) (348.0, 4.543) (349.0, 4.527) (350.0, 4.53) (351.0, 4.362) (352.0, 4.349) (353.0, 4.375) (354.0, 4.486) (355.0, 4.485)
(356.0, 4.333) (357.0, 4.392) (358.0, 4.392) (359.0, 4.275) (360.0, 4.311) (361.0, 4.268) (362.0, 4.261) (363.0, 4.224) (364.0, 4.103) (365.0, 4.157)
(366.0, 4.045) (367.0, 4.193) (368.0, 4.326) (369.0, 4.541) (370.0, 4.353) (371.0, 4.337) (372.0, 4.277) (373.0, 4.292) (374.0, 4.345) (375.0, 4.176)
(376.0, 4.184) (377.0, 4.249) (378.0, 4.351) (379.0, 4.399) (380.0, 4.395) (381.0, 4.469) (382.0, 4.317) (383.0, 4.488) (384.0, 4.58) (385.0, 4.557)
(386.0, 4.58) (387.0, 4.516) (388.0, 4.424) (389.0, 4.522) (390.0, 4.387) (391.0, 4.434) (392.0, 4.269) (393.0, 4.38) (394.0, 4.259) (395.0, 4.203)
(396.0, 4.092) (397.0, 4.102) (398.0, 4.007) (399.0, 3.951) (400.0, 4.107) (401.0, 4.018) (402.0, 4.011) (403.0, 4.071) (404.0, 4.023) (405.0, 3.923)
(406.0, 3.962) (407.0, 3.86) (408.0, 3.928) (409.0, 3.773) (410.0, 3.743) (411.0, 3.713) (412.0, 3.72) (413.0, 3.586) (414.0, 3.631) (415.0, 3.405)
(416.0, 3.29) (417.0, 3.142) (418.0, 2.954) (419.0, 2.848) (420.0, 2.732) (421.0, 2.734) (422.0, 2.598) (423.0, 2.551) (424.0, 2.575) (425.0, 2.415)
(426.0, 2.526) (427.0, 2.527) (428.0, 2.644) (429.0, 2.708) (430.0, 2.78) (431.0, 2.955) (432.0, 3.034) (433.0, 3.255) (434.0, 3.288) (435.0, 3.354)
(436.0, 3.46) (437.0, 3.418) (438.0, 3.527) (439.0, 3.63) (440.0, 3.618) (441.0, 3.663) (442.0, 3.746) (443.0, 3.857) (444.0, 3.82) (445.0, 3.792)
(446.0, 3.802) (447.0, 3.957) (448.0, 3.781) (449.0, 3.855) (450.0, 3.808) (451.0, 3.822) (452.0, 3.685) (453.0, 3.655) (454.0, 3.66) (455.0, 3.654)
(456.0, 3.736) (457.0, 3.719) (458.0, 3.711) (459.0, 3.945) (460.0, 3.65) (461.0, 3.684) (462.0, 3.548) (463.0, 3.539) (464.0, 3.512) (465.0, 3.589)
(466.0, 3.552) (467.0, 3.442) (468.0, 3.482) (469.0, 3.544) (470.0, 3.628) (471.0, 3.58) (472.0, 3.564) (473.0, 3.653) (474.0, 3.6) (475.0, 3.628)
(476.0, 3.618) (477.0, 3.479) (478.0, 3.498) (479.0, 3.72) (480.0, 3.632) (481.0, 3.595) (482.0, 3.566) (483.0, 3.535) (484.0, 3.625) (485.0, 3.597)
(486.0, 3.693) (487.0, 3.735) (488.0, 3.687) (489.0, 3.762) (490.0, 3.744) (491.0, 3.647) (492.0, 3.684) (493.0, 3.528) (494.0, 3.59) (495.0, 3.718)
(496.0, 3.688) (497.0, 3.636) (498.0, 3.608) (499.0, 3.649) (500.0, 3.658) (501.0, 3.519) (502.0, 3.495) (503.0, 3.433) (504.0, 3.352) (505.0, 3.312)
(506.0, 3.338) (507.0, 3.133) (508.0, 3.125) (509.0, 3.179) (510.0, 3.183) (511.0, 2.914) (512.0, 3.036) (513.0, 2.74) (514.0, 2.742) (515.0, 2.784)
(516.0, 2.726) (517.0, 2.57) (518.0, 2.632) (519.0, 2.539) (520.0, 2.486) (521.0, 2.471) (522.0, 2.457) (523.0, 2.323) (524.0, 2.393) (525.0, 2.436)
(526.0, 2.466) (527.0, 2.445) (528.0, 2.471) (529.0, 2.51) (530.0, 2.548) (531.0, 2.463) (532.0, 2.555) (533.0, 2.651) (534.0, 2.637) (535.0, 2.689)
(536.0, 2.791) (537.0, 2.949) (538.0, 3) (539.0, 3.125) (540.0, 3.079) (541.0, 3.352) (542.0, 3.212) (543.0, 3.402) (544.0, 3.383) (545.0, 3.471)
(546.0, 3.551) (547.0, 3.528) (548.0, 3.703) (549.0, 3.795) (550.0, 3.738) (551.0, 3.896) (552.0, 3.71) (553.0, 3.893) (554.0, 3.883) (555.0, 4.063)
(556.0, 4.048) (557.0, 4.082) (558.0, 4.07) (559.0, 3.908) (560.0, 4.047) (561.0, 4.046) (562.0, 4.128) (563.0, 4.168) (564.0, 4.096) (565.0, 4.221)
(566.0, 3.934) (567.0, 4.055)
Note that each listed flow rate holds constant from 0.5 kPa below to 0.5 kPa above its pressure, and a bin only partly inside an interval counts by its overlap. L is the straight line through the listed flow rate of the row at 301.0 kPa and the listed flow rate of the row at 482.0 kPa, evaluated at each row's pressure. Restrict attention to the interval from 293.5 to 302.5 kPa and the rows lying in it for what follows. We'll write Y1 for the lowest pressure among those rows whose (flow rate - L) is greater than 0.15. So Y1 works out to 299.0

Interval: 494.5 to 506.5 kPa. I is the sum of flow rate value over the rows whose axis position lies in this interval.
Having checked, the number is 42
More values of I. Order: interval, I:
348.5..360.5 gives 53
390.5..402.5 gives 50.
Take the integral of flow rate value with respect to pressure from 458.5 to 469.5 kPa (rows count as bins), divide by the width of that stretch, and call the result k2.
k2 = 3.6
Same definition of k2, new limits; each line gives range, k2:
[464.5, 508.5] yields 3.6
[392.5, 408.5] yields 4.1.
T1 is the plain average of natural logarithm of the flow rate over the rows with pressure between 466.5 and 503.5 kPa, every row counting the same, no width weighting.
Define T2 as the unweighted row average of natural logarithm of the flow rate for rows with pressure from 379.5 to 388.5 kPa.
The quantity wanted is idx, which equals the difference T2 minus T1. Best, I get 0.22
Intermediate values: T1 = 1.28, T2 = 1.5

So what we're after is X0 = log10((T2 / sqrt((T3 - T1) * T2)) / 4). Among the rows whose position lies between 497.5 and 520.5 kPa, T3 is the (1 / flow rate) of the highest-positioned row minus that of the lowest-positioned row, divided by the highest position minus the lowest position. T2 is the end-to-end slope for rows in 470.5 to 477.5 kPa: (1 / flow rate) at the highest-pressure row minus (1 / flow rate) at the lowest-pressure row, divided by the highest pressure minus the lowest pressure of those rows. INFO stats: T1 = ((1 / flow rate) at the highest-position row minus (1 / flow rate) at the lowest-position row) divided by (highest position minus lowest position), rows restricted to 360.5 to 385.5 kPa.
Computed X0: -0.9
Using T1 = -0.0006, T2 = 0.0014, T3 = 0.0057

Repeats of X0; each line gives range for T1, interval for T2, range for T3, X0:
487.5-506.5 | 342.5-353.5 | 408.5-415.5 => -0.7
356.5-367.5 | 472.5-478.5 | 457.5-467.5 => -0.5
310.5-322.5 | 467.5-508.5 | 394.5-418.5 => -1.0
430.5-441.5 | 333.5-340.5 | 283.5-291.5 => -1.3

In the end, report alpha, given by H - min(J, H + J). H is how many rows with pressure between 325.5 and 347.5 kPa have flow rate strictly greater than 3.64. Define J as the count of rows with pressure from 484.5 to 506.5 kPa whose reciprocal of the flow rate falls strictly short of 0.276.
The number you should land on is 10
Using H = 22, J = 12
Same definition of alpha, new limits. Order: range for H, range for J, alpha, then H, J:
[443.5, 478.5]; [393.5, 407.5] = 5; 19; 14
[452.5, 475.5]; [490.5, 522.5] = 3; 10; 7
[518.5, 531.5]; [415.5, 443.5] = -4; 0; 4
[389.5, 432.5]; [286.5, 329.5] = -20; 23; 43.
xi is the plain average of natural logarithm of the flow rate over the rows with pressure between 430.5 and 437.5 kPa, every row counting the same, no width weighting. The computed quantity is 1.18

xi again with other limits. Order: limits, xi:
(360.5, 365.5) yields 1.44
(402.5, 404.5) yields 1.40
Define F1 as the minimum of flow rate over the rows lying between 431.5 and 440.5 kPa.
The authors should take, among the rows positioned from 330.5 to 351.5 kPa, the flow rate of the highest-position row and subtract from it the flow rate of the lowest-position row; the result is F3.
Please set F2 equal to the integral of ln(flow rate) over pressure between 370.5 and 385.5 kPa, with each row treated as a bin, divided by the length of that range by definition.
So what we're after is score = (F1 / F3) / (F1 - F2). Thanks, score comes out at -5.4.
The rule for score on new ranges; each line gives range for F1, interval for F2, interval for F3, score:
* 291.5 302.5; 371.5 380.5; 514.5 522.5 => -4.6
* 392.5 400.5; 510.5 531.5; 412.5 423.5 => -1.3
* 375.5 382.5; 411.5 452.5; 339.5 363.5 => -2.8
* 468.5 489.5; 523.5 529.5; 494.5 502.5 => -6.0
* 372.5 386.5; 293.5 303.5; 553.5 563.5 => 5.5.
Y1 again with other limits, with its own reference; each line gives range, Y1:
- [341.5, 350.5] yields 342.0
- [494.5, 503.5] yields 495.0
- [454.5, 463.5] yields 459.0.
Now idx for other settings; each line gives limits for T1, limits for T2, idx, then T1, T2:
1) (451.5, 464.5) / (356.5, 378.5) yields 0.15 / 1.30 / 1.5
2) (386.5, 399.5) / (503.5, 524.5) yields -0.42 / 1.45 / 1.0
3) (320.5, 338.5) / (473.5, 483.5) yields -0.27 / 1.55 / 1.3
